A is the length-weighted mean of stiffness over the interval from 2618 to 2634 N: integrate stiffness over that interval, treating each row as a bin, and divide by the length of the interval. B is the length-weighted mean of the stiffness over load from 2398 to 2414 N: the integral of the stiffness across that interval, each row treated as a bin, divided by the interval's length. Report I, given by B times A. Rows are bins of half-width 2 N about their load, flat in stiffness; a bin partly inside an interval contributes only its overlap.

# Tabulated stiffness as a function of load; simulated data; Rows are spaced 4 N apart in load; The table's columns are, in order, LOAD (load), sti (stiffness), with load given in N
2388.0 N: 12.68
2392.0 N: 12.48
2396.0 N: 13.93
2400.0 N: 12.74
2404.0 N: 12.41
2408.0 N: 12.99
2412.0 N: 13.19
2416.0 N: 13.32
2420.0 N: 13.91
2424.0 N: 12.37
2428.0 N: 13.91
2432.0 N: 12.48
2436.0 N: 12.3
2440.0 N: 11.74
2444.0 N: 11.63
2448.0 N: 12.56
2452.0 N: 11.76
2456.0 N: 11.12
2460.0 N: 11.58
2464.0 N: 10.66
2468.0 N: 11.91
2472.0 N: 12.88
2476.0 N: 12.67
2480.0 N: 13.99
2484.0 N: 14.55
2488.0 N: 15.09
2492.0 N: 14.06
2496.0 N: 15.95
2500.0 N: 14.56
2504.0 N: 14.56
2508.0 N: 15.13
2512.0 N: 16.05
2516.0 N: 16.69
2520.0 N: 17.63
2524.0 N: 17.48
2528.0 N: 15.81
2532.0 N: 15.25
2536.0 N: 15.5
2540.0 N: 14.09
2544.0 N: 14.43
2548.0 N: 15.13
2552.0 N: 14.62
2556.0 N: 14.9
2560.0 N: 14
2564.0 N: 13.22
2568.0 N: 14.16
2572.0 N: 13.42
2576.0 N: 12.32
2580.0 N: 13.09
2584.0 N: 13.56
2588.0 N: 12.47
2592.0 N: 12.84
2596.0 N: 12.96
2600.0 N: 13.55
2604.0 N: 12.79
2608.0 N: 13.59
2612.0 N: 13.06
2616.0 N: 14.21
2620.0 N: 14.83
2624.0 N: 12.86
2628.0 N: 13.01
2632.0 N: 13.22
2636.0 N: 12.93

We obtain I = 173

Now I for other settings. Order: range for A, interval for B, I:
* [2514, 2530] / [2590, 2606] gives 220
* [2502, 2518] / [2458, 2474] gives 184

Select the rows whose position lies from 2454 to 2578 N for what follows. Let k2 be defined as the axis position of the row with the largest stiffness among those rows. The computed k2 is 2520.0 N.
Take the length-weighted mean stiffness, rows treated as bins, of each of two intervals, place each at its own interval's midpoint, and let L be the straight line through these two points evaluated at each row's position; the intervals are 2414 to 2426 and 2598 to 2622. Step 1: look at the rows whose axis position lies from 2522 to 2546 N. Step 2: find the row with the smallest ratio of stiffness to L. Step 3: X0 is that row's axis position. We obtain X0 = 2540.0 N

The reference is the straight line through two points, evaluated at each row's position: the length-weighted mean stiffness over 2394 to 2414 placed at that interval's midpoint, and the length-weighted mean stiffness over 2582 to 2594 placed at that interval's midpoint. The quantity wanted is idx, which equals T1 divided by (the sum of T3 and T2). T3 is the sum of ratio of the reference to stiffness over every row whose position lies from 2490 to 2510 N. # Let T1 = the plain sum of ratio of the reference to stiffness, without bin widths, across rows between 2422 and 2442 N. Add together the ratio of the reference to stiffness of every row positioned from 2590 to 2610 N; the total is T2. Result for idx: 0.559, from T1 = 5.2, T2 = 4.93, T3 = 4.39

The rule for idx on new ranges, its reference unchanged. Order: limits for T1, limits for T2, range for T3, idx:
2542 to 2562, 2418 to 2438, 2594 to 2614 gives 0.447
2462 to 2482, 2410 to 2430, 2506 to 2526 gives 0.599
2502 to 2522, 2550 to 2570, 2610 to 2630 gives 0.436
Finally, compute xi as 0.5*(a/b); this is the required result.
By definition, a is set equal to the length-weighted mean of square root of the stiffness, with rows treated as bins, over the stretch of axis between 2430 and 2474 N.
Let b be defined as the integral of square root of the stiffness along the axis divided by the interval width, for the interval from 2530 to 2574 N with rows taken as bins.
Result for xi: 0.454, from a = 3.44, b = 3.80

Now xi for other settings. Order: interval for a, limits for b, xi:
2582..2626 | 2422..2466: 0.527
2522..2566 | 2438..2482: 0.557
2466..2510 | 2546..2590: 0.507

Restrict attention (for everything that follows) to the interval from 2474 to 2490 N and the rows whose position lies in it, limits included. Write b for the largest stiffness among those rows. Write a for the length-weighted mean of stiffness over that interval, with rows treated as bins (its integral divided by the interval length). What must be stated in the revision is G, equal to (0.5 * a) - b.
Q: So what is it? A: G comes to -8.1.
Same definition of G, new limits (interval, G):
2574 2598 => -7.1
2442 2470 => -6.8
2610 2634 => -8.1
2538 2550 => -7.9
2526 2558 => -8.3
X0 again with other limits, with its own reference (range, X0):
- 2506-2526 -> 2508.0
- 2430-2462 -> 2456.0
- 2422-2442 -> 2440.0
